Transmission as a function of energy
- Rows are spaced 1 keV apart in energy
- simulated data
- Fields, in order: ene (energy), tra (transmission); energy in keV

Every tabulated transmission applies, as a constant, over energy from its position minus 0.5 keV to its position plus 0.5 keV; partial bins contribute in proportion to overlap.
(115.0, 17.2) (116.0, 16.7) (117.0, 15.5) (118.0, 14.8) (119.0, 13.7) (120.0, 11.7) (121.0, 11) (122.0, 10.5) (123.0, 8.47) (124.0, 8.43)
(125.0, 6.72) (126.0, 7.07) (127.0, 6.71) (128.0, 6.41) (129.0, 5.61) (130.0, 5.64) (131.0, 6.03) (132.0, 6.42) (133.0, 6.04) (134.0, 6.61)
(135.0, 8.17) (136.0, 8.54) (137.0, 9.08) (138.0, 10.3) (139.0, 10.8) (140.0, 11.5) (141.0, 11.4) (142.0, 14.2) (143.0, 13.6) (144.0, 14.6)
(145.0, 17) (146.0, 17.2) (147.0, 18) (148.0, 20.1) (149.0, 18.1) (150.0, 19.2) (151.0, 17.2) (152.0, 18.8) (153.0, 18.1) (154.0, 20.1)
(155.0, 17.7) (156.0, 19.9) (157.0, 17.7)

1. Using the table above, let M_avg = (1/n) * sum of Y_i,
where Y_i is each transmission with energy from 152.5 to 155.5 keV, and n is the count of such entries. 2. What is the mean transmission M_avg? 19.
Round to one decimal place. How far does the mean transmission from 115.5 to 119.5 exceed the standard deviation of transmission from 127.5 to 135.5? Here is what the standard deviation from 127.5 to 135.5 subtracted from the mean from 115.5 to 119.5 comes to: 14.4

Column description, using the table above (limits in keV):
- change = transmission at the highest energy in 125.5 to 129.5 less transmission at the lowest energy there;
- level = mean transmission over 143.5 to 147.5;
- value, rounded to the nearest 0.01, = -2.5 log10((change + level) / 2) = -2.20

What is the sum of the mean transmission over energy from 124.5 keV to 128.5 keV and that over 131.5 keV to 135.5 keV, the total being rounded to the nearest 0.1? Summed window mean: 13.5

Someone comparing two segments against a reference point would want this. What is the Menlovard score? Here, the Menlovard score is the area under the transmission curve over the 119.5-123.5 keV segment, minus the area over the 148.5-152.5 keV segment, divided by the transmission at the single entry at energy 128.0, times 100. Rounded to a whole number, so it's -493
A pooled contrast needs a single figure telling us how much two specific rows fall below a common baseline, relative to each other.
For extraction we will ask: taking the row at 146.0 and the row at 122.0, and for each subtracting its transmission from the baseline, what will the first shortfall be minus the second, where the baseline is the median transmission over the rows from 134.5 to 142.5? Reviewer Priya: -6.7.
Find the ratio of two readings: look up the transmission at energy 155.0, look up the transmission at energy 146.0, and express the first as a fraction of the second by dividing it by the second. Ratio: 1.0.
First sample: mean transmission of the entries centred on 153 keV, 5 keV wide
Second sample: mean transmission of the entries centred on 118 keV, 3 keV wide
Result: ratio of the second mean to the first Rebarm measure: 0.80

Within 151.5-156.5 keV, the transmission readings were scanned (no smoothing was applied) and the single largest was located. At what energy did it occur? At 154.0 keV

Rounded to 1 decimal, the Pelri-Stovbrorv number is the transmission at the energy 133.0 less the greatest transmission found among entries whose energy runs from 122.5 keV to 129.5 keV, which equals -2.4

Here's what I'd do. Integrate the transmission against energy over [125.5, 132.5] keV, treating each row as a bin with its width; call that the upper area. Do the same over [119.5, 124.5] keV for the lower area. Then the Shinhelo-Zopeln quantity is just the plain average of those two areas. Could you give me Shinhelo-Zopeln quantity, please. 47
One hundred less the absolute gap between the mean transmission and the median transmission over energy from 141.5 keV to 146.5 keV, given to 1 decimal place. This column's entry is 99.3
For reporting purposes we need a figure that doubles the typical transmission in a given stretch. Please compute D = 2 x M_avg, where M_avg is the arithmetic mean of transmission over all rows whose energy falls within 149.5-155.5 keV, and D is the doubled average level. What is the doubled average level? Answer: 37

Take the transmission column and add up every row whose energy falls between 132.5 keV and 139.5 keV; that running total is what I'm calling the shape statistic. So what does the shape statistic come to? 60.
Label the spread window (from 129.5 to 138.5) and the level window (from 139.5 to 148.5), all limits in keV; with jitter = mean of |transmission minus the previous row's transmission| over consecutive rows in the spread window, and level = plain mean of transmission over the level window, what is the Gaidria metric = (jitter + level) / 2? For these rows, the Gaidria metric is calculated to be 8.0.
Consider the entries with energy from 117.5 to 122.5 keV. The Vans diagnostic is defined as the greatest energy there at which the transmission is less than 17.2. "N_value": 122.0 keV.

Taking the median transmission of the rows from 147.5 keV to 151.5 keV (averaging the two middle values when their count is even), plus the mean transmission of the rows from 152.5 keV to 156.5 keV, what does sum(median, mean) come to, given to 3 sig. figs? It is 37.6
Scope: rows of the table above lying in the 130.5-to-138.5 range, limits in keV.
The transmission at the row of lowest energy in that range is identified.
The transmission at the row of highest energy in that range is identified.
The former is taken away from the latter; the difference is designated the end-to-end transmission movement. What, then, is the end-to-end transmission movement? 4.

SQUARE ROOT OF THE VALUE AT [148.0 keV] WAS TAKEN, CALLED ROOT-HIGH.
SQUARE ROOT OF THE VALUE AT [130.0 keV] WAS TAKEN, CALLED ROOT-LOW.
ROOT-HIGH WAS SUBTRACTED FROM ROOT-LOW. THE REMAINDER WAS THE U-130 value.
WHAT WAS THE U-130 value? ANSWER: -2.1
